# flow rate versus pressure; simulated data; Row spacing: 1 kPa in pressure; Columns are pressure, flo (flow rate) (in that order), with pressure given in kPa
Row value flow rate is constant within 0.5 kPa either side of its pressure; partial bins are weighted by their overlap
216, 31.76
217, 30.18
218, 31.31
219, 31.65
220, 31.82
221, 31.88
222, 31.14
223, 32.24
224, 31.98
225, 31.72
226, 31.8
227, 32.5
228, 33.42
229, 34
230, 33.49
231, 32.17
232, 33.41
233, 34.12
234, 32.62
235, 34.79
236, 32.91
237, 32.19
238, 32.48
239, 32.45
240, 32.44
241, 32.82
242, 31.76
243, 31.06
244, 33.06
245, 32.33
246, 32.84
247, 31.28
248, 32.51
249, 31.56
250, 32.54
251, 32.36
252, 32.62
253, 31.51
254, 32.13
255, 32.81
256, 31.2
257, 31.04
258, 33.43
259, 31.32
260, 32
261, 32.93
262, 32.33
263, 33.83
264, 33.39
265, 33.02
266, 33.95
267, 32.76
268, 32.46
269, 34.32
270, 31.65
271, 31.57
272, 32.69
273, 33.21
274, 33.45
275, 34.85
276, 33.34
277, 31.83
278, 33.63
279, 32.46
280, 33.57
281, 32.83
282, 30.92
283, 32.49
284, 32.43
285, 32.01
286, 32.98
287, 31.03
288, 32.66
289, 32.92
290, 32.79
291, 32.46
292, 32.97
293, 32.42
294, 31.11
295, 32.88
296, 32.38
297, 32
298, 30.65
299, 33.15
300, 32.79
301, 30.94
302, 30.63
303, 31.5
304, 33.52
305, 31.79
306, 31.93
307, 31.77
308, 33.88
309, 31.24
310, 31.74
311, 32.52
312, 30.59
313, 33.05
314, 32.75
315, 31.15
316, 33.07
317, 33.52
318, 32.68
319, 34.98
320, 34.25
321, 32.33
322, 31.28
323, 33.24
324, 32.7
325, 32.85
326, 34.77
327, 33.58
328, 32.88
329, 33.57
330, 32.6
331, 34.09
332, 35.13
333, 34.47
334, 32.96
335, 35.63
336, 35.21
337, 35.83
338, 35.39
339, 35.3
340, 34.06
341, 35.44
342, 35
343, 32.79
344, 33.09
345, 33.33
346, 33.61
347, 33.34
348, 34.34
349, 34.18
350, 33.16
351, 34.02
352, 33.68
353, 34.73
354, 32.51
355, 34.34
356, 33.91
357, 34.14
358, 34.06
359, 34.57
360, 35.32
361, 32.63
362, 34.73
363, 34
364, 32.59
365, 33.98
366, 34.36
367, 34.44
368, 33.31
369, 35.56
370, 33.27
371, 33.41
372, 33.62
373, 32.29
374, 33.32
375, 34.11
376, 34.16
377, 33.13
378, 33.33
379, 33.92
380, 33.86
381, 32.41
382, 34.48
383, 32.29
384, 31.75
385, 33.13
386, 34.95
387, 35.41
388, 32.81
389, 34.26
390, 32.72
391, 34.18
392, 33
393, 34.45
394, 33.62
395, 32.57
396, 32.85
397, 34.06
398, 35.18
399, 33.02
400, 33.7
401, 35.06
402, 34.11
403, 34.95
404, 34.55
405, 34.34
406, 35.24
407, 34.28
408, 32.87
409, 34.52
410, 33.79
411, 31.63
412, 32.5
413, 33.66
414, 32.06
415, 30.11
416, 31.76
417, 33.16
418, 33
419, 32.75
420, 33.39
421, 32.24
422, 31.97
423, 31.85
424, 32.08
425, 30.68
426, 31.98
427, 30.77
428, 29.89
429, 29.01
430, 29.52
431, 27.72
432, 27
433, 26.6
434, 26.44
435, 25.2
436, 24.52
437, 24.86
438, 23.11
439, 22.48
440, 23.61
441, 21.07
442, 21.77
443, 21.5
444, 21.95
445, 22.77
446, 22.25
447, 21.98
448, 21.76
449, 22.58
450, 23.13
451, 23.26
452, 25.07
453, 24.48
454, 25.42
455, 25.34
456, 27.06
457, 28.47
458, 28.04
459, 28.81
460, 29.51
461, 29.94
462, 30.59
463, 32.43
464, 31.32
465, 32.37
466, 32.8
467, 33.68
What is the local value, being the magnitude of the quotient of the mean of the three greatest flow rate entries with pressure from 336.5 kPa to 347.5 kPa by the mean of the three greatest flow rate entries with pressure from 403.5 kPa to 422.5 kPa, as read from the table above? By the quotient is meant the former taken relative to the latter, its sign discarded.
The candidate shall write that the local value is 1.02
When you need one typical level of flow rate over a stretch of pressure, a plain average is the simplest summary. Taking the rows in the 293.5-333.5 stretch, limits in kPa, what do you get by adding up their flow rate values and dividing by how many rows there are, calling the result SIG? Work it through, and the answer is 32.6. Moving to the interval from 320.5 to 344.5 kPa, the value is 33.9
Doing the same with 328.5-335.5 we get 34.1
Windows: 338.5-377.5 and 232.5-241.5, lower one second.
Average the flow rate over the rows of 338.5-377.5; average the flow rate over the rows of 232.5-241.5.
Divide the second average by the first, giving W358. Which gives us 0.97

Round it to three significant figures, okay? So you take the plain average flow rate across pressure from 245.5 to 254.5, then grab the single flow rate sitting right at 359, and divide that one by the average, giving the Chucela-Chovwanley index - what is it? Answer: 1.08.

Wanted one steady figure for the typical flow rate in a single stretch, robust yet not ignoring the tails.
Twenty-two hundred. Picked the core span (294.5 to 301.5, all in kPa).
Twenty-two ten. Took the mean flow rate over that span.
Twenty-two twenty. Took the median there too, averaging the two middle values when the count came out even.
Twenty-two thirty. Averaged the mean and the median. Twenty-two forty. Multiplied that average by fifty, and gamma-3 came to 1612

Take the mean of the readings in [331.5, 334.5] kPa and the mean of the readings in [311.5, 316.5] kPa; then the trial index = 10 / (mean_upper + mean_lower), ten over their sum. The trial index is 0.151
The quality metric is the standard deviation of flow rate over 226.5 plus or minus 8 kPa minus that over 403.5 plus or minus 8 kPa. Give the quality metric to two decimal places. -0.09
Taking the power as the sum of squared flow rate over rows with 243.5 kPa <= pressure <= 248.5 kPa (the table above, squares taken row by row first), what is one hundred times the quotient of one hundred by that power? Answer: 1.90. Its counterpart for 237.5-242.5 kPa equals 1.91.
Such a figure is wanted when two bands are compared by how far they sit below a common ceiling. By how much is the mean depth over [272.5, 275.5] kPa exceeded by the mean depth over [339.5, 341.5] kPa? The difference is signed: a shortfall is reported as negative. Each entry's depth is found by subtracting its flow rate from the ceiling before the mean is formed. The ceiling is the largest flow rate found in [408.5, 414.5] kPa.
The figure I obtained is -0.91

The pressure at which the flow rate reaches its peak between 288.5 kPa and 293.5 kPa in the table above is 292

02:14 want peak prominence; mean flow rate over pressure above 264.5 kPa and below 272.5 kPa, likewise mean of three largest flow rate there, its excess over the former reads 0.96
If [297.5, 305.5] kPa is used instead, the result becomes 1.28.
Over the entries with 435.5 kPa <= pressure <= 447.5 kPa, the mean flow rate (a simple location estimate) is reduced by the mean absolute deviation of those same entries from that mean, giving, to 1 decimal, 21.7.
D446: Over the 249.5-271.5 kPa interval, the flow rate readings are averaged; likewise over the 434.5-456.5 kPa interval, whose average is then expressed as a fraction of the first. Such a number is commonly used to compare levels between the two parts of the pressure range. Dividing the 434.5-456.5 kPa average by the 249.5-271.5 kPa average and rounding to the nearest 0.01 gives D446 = 0.72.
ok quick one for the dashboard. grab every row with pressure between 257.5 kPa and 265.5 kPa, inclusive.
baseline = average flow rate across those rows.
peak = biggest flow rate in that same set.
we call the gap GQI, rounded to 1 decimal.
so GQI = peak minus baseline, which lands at 1.0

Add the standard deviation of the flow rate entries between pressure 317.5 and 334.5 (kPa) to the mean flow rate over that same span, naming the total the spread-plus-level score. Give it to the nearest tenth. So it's 34.5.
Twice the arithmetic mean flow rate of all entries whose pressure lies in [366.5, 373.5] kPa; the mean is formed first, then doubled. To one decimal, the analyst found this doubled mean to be 67.4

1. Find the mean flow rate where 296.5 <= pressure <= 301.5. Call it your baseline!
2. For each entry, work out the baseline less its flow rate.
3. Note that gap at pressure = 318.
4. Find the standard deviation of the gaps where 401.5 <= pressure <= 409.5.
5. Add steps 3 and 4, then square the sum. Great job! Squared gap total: 0.0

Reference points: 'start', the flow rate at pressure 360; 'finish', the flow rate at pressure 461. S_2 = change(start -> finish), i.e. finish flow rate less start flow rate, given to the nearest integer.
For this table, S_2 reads -5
